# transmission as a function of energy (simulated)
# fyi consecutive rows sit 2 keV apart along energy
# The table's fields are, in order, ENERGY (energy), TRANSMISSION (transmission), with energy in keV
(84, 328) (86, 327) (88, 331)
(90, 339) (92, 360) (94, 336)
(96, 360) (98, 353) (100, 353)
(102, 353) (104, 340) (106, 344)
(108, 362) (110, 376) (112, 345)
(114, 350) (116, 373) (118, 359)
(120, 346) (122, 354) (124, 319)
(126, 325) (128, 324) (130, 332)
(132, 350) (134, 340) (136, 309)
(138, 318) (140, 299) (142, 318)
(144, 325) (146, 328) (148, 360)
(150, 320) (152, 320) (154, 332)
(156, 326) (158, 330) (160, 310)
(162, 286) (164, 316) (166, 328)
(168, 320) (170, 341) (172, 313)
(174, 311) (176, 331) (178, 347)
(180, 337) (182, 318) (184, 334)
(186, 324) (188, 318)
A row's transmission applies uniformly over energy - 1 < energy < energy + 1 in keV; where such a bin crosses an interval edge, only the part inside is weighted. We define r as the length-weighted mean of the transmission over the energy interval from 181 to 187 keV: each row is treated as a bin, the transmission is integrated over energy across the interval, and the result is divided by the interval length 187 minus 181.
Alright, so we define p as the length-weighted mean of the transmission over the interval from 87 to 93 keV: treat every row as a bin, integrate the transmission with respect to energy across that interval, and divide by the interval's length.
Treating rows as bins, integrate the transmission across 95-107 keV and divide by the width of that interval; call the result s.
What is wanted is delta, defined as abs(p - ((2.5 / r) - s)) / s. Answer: 1.98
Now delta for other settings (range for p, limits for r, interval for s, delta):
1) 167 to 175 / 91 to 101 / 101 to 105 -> 1.93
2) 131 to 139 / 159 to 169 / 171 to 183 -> 2.01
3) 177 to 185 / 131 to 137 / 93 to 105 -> 1.96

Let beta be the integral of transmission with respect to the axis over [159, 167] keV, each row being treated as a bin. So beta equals 2480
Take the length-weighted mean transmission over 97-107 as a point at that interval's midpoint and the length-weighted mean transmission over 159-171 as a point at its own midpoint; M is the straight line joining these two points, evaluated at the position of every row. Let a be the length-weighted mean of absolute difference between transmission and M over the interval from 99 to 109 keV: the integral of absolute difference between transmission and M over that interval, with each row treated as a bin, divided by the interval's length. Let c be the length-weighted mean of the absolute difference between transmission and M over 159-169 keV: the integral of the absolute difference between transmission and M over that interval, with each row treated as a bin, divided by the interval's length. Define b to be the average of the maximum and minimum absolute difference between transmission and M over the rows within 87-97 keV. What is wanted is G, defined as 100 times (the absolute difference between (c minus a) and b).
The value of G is 1051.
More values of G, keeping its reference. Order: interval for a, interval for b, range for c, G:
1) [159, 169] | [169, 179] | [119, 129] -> 1770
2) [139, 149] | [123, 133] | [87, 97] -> 1205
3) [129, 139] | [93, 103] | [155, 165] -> 1034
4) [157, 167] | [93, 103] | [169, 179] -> 543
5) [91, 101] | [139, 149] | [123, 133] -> 1342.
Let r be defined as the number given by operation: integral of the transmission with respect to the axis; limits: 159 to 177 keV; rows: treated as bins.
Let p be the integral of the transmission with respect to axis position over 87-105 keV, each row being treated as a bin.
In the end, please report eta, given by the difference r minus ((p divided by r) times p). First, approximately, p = 6250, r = 5712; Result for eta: -1127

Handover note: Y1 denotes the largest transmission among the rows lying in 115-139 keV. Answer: 373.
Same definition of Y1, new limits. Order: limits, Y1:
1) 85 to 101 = 360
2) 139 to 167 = 360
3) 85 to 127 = 376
